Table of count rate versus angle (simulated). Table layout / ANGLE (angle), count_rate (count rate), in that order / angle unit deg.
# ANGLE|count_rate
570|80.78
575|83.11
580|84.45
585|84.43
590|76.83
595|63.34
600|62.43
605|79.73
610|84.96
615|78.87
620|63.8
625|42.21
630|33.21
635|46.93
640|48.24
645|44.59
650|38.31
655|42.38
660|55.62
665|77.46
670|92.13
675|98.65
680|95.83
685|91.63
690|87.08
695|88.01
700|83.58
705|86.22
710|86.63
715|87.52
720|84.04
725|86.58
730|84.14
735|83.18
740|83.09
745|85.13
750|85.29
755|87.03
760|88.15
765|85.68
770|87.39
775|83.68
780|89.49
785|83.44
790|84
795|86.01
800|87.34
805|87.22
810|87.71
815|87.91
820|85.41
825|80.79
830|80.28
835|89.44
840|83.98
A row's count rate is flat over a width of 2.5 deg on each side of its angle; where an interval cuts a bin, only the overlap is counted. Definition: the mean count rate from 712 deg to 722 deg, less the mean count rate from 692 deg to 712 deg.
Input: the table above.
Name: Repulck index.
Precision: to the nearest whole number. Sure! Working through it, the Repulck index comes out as 0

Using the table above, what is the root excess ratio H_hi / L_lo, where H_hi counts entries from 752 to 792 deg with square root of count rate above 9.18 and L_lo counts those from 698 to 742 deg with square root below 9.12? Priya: 5.0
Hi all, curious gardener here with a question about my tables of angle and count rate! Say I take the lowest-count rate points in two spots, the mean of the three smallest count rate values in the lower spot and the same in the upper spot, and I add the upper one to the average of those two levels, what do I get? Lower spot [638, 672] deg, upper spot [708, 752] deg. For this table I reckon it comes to 146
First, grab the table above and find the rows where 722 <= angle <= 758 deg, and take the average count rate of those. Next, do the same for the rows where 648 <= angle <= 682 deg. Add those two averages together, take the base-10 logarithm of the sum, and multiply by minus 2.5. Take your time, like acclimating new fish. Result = -5.49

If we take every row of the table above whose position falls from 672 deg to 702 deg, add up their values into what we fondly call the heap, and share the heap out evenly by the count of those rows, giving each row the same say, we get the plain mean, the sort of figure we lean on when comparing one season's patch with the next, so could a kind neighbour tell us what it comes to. 91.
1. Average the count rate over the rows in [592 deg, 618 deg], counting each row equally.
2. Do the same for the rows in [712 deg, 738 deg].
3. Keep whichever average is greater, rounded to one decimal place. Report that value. 85.1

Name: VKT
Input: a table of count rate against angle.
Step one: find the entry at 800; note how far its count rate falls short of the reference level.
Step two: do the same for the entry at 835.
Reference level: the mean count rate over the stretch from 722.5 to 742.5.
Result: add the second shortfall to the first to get -8.3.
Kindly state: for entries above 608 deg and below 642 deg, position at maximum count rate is 610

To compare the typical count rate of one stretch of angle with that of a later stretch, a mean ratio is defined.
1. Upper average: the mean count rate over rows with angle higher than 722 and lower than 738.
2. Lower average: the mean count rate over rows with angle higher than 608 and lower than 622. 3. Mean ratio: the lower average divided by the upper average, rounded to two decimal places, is 0.90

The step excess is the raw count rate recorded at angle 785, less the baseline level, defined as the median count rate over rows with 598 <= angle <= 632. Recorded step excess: 20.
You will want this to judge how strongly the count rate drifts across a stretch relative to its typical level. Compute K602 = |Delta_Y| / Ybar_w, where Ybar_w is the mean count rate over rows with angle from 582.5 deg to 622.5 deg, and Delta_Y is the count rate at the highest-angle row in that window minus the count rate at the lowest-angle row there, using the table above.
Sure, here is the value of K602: 0.28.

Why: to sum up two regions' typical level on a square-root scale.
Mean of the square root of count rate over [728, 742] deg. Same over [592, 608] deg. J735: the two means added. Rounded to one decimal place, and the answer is 17.4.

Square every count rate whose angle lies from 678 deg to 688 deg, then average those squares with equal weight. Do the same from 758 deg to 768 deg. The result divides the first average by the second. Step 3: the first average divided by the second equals 1.2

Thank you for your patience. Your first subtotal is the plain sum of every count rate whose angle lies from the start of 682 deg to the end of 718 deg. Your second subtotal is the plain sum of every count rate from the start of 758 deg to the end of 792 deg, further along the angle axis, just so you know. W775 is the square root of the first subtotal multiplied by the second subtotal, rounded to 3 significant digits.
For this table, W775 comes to 606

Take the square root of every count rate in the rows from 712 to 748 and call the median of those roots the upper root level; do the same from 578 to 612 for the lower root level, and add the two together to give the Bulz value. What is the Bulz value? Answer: 18.1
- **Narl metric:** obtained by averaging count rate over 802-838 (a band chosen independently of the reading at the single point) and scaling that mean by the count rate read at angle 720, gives 7189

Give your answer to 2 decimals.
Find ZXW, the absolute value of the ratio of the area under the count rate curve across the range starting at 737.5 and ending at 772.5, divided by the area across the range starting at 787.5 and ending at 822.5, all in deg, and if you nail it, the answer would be 0.99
